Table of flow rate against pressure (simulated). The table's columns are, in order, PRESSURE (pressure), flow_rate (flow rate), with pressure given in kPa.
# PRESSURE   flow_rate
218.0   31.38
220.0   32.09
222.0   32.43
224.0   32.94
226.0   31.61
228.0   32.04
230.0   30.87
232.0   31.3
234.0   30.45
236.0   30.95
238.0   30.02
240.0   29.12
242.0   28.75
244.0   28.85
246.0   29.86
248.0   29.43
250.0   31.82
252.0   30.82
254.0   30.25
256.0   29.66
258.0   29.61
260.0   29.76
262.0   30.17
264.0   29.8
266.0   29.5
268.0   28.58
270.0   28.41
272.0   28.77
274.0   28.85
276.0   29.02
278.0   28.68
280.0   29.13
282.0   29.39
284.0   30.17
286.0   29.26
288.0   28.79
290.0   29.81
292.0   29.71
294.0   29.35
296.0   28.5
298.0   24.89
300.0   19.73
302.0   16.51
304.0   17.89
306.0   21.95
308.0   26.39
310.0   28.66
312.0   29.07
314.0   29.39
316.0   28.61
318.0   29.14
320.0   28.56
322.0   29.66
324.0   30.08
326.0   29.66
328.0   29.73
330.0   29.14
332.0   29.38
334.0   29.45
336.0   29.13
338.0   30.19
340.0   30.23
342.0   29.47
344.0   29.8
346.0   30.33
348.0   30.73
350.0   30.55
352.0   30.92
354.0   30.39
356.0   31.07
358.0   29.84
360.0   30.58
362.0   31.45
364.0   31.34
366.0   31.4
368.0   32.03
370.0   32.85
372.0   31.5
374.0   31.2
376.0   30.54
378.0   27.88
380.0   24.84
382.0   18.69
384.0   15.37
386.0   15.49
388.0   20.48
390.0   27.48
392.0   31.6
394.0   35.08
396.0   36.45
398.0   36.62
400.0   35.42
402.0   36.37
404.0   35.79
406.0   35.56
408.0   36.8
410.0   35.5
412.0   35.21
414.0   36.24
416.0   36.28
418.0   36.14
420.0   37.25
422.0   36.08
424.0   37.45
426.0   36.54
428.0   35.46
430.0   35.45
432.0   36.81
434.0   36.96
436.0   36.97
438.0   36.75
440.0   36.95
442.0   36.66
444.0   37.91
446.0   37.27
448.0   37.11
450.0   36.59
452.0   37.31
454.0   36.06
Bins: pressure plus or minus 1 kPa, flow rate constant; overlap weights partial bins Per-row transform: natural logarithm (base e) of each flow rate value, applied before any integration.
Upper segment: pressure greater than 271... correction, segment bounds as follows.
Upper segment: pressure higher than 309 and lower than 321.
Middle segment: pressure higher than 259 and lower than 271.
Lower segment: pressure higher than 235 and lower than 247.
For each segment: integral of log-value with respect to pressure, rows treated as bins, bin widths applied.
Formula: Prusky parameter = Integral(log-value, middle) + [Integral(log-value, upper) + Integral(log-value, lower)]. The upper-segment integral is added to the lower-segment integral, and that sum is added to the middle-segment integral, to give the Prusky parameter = 122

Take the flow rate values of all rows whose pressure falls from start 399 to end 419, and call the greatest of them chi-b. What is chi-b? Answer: 36.8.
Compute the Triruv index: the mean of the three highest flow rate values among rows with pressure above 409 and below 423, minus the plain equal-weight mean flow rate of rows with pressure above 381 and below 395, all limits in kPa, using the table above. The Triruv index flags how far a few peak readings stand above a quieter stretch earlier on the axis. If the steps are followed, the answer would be 13.1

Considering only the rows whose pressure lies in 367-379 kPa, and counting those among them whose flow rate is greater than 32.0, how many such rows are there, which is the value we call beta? 2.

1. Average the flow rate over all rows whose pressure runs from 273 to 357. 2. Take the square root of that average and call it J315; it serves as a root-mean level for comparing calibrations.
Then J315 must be 5.33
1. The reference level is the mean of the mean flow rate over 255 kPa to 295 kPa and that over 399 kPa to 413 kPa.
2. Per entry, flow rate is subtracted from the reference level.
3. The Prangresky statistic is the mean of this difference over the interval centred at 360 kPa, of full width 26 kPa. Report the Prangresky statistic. 1.4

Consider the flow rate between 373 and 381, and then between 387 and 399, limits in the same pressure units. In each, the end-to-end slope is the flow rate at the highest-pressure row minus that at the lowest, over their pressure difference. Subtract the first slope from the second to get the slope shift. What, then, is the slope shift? 2.67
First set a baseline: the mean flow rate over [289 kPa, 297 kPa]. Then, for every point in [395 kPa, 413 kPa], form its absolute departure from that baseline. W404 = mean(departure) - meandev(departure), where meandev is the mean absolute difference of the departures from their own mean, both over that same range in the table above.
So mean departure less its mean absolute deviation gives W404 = 6.1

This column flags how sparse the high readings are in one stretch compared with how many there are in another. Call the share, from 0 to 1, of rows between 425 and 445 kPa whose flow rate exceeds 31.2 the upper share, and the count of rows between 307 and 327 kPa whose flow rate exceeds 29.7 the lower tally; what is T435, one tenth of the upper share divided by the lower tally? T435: 0.100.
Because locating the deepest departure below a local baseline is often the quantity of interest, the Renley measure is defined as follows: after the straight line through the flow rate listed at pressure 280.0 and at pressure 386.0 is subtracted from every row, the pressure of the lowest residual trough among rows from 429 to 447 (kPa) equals 430.0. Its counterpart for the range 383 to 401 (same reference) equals 384.0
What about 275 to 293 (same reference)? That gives 278.0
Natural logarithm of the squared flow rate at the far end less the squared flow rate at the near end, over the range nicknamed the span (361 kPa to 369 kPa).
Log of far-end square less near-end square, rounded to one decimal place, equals 3.6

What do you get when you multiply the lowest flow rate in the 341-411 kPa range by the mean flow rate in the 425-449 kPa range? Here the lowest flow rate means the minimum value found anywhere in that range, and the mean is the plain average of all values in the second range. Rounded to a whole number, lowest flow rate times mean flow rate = 565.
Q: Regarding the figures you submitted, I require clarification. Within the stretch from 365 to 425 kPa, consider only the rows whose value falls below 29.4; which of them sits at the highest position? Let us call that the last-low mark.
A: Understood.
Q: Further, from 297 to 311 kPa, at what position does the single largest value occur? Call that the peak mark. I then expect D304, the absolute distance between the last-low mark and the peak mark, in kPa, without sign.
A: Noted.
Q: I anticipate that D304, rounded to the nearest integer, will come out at 80 kPa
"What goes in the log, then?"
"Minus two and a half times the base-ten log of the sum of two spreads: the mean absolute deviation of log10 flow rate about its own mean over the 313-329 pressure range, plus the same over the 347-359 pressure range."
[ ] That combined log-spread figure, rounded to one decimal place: 4.9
